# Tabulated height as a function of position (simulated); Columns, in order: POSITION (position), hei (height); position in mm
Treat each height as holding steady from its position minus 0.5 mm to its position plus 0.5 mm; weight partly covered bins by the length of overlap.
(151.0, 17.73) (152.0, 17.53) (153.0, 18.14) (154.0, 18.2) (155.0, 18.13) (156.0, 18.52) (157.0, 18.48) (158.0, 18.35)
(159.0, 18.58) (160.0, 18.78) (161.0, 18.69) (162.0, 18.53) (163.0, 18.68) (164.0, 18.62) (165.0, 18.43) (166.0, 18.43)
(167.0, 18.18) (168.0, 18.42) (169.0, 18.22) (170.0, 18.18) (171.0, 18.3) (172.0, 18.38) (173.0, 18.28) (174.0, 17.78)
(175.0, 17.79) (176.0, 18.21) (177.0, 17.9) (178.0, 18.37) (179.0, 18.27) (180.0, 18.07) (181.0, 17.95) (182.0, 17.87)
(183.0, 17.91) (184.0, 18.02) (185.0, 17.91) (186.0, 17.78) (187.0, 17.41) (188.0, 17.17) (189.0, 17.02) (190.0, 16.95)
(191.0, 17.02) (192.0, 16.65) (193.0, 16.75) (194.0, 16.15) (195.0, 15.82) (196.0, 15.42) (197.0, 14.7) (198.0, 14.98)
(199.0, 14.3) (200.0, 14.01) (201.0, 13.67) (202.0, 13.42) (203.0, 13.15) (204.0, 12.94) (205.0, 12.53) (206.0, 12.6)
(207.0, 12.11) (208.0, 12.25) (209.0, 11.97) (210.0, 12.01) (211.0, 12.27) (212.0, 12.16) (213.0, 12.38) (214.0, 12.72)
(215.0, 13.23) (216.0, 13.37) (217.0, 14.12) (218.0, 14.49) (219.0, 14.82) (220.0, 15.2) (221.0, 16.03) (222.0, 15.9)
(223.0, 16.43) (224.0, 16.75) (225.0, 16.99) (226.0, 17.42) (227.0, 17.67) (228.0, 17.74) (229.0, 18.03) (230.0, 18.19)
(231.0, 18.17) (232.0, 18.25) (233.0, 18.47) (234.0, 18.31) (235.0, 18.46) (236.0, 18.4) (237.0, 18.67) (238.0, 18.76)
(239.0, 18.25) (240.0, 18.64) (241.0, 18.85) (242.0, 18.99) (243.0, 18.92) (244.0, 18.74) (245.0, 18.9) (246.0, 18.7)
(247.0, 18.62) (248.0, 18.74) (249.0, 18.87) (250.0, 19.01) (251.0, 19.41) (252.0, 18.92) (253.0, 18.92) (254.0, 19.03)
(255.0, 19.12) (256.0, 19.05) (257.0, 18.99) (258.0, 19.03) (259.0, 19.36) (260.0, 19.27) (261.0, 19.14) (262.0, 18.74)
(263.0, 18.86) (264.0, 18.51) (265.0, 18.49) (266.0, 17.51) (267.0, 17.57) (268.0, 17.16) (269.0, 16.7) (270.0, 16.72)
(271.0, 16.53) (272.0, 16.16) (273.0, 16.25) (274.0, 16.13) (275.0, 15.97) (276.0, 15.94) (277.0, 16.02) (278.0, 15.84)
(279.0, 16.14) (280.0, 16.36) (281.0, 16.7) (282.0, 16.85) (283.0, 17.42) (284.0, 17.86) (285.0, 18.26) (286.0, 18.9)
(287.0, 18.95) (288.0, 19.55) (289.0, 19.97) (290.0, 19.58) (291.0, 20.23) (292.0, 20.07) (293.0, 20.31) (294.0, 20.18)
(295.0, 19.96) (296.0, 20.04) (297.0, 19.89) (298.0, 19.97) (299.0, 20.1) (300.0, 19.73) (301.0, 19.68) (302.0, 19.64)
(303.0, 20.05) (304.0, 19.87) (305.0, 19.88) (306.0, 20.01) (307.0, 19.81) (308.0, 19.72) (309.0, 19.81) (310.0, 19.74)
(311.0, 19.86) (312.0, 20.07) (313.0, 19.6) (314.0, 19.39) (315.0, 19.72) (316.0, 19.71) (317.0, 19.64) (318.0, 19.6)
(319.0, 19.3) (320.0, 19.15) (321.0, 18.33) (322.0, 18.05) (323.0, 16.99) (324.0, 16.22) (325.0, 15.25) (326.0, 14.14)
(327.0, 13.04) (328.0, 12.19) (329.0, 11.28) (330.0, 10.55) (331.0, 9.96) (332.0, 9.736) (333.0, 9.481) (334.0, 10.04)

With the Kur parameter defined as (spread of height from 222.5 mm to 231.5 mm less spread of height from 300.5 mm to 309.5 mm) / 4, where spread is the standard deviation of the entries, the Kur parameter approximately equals 0.12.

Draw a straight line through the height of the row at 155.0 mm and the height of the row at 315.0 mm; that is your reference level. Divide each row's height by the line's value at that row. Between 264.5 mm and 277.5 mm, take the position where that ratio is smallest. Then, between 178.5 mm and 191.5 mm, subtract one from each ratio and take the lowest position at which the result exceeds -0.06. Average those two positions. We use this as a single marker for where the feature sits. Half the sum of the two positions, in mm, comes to 227.5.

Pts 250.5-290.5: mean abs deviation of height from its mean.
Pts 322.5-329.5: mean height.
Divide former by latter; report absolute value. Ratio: 0.09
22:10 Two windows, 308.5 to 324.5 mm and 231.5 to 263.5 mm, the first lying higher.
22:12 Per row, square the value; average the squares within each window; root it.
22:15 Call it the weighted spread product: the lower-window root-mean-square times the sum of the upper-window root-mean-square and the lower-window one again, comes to 714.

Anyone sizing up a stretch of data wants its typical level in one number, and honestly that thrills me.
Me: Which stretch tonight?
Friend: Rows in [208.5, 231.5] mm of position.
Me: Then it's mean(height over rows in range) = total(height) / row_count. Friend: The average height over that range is 15.1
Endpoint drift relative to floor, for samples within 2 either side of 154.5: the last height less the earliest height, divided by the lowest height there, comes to 0.021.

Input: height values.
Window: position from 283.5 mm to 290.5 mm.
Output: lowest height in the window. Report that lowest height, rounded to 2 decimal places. 17.86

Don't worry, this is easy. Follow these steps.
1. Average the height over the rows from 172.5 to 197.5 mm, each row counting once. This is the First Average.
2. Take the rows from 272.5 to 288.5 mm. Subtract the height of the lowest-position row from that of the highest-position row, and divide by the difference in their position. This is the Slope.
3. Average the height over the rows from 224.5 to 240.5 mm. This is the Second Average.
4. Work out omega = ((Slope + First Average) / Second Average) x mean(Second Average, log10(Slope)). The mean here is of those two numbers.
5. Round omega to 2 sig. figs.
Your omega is 8.5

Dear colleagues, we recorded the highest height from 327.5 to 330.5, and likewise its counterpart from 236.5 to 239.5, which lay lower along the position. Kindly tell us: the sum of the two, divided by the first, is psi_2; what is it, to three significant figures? 2.54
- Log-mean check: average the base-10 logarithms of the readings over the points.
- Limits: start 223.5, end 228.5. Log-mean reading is 1.24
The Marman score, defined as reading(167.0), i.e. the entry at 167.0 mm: 18.18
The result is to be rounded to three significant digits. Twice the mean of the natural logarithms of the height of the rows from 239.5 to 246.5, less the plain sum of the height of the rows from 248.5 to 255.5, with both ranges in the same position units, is -127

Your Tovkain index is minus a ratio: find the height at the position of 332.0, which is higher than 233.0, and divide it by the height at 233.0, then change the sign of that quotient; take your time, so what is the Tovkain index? -0.53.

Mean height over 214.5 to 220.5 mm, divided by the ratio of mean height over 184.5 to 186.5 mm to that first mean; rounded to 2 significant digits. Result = 11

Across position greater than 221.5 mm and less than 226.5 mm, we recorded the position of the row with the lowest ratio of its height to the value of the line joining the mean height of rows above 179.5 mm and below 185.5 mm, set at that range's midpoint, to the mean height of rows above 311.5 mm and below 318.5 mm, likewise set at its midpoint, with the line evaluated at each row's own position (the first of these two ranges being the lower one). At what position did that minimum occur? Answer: 222.0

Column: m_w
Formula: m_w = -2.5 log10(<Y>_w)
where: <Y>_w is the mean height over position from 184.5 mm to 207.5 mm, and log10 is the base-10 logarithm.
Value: -2.96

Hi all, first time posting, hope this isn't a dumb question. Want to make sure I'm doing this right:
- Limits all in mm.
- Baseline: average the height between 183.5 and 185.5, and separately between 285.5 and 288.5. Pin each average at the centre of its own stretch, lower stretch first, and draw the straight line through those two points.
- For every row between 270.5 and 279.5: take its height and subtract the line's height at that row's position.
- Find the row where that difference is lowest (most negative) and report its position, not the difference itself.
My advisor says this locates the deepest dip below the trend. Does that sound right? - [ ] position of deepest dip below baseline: 278.0 mm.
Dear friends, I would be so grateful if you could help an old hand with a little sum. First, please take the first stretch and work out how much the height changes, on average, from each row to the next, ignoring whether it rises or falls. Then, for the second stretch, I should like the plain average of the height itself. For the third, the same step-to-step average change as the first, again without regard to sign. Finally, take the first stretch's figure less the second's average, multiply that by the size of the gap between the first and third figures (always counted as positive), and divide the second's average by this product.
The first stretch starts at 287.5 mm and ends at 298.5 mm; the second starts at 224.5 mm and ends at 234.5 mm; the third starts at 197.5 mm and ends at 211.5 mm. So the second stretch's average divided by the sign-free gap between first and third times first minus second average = -29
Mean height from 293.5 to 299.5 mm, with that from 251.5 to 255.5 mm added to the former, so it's 39.0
